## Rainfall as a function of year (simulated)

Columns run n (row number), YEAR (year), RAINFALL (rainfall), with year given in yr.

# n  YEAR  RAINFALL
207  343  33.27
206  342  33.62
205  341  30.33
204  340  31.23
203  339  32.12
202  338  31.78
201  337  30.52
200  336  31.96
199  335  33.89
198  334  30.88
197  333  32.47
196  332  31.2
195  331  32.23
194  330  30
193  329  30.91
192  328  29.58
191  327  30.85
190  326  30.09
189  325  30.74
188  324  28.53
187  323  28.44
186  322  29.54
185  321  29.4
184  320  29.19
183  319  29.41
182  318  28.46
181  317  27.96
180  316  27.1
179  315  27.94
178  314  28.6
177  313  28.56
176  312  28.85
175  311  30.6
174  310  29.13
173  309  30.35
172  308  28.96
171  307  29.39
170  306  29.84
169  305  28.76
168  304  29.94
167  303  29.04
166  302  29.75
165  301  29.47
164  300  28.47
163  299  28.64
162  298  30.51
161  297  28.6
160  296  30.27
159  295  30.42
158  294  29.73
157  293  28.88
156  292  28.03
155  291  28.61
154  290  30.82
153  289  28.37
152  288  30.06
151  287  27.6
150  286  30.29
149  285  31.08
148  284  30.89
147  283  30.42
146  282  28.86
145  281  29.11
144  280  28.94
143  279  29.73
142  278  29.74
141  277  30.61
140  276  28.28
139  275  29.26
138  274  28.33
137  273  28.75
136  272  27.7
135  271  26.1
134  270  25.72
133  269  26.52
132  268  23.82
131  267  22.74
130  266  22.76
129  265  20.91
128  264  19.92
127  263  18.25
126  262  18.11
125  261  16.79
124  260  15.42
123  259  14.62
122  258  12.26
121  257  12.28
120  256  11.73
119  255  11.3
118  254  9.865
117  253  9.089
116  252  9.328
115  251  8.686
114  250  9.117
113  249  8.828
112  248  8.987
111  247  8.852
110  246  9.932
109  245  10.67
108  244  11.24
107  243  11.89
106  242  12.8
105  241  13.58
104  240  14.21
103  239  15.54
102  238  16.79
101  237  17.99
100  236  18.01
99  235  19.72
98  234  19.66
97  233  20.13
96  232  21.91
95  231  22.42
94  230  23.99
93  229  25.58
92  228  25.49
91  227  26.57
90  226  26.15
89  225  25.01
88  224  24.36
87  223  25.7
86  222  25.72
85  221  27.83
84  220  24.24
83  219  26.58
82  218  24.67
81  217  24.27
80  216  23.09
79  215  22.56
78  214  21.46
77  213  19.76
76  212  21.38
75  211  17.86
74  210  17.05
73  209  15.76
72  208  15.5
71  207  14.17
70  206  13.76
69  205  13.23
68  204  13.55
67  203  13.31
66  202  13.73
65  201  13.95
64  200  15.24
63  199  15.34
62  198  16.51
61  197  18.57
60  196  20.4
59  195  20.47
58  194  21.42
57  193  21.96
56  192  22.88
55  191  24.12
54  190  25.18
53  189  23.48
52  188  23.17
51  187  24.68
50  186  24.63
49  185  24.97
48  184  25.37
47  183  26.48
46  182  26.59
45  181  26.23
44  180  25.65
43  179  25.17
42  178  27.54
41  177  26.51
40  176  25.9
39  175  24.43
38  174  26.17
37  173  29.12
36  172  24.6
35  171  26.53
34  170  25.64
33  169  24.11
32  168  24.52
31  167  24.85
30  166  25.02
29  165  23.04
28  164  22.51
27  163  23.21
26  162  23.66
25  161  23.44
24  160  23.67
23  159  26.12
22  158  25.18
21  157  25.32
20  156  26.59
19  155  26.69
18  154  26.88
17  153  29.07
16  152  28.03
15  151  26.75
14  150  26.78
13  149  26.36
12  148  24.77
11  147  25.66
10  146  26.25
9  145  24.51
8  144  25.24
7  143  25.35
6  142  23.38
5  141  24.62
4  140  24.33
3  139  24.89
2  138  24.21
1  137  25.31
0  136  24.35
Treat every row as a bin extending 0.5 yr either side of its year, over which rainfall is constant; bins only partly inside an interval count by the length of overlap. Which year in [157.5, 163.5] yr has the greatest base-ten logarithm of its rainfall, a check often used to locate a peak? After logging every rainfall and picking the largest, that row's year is 159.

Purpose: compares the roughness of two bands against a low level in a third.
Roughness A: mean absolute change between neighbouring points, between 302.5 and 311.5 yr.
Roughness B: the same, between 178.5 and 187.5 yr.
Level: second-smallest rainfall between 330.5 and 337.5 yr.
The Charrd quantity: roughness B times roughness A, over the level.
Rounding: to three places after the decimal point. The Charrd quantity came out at 0.014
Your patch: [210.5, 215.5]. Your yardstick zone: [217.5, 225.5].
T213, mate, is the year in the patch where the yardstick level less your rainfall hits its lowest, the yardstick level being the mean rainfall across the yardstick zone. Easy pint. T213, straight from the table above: 215 yr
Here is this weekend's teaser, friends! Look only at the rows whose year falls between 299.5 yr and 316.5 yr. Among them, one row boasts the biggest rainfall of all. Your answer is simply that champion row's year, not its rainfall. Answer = 311 yr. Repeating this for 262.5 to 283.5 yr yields 277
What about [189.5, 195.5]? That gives 190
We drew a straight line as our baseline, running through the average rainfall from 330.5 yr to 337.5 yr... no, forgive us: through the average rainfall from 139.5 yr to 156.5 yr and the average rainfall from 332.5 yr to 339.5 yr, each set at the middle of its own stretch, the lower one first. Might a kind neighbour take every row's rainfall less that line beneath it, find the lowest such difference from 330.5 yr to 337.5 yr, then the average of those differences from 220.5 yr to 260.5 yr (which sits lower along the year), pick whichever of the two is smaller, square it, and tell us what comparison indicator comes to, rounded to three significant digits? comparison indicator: 152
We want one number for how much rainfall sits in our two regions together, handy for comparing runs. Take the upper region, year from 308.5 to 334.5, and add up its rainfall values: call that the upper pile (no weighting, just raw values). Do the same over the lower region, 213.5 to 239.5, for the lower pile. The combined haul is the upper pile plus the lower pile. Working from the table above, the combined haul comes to 1366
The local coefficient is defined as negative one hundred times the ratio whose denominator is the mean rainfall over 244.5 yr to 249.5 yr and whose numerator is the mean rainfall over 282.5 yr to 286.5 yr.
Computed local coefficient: -324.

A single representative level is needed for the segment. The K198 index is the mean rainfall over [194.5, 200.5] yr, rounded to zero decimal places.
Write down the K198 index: 18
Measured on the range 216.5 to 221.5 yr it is 26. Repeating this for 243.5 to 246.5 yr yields 11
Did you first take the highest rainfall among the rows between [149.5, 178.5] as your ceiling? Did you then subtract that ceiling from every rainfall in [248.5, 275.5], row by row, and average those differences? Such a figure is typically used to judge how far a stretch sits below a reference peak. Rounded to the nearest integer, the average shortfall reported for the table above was -11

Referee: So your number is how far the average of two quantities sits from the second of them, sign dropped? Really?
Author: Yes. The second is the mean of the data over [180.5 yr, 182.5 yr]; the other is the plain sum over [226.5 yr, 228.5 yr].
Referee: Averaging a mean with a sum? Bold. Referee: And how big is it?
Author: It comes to 13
